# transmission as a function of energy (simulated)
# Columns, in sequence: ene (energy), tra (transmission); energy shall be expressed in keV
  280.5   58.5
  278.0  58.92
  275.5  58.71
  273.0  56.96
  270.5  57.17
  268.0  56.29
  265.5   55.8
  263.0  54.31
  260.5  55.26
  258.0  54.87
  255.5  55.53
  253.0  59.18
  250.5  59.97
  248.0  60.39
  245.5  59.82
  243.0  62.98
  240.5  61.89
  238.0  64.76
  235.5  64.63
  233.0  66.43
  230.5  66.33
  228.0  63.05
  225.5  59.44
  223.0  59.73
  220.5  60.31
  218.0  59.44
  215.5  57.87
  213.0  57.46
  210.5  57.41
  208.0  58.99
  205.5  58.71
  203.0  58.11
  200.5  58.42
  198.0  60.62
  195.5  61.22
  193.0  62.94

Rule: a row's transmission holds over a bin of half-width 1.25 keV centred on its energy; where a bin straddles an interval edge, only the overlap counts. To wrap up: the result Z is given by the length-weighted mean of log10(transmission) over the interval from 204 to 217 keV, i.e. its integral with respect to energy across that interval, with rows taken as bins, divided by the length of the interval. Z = 1.76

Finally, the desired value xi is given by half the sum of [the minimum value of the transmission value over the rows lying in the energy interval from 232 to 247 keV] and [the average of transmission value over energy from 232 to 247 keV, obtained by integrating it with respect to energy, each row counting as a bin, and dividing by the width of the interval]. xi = 62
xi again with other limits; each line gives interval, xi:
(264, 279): 57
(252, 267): 55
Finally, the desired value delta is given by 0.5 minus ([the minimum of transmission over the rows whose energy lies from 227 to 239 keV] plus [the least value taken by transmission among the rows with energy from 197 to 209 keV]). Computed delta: -121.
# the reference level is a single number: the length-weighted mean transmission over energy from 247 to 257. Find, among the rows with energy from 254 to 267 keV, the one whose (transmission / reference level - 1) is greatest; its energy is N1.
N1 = 265.5 keV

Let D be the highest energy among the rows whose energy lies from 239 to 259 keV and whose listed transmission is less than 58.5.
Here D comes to 258.0 keV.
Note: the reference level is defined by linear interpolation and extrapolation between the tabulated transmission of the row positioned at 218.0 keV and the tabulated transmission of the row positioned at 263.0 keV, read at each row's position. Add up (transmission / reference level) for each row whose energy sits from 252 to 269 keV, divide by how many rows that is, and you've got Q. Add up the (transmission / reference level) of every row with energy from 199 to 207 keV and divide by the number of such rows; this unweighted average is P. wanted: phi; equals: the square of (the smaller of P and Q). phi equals 0.913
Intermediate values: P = 0.96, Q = 1.02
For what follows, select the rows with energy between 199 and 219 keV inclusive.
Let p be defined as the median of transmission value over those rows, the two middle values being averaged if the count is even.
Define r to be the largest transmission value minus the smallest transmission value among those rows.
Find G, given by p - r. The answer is 56.2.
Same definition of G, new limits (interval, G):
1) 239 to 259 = 51.8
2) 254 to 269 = 53.4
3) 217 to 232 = 53.1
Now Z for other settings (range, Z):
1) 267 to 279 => 1.76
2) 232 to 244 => 1.81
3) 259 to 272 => 1.75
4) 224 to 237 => 1.81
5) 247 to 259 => 1.76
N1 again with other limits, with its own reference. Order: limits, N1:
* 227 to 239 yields 233.0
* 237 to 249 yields 238.0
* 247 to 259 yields 248.0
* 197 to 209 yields 198.0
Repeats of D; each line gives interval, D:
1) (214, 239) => 215.5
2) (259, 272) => 270.5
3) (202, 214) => 213.0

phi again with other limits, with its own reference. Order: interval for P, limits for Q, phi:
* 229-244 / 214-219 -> 0.969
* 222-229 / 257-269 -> 1.037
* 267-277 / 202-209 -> 0.927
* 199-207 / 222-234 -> 0.913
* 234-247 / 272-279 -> 1.211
